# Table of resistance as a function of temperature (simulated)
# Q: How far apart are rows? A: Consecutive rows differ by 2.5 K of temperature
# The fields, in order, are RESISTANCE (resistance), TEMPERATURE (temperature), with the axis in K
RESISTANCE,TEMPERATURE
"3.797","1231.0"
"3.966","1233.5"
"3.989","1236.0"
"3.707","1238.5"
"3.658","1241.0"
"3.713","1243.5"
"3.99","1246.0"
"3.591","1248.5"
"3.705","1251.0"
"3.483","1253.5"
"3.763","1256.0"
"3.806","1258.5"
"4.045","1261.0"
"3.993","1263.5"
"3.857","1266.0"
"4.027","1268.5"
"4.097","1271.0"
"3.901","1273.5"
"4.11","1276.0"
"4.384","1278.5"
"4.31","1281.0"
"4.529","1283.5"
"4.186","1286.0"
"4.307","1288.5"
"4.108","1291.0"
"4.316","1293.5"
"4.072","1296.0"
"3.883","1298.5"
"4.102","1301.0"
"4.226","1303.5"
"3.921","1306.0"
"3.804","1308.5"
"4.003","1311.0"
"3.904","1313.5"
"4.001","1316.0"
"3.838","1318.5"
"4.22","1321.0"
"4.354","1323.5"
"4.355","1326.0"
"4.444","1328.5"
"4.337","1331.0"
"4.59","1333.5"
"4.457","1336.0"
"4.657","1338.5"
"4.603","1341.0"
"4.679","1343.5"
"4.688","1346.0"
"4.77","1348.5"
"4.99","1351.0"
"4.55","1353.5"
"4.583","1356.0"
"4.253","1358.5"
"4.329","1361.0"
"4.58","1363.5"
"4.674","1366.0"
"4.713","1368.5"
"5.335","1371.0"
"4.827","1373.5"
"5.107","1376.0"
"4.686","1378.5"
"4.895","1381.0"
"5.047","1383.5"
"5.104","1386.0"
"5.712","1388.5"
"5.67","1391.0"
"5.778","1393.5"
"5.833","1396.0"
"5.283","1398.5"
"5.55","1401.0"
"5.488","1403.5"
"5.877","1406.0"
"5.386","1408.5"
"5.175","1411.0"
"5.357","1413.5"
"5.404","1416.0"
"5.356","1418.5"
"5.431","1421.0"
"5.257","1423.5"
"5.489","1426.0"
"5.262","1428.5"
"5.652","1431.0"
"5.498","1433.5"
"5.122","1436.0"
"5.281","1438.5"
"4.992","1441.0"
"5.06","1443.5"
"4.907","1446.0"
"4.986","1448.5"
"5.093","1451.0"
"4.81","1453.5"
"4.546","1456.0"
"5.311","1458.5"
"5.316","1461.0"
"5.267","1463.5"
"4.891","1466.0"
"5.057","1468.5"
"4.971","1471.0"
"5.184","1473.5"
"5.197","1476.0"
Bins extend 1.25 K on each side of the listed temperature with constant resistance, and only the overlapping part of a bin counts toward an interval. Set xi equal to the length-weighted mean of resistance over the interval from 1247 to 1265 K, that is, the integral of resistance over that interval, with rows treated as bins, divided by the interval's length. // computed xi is 3.8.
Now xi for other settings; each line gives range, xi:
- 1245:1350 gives 4.2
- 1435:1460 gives 5.0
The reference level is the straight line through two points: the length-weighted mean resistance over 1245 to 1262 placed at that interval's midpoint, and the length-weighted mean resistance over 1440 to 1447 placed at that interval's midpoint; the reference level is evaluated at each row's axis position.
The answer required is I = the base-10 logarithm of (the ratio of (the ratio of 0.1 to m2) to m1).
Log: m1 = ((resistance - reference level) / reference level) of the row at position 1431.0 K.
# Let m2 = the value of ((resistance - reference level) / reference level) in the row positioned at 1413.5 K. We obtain 0.8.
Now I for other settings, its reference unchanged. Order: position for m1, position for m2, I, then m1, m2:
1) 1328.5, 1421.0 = 1.2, 0.05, 0.12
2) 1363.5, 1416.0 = 1.5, 0.02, 0.12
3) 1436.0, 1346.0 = 1.6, 0.04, 0.08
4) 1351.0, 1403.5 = 0.7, 0.14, 0.16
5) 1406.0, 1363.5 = 1.2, 0.24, 0.02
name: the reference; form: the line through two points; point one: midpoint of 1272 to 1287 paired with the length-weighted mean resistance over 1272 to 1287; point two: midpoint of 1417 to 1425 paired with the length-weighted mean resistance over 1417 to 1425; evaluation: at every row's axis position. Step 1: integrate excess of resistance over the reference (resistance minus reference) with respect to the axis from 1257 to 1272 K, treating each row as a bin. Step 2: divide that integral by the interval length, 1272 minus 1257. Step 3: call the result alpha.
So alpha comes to -0.2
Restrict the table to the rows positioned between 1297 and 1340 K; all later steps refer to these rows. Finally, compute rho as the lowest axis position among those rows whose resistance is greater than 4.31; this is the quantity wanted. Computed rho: 1323.5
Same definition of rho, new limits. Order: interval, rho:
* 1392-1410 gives 1393.5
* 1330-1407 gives 1331.0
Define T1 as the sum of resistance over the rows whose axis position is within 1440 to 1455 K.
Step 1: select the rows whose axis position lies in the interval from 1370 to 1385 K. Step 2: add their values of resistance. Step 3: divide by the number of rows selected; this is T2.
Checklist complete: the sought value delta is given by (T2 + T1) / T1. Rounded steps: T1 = 30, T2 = 5.0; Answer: 1.17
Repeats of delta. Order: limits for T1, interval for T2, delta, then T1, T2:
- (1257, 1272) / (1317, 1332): 1.18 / 24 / 4.3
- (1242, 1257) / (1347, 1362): 1.21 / 22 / 4.6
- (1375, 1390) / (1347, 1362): 1.15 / 31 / 4.6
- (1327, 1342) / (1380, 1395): 1.20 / 27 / 5.4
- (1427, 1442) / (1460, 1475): 1.16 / 32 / 5.1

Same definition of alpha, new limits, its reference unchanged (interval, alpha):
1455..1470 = -0.6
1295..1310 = -0.4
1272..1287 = 0.0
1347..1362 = -0.2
